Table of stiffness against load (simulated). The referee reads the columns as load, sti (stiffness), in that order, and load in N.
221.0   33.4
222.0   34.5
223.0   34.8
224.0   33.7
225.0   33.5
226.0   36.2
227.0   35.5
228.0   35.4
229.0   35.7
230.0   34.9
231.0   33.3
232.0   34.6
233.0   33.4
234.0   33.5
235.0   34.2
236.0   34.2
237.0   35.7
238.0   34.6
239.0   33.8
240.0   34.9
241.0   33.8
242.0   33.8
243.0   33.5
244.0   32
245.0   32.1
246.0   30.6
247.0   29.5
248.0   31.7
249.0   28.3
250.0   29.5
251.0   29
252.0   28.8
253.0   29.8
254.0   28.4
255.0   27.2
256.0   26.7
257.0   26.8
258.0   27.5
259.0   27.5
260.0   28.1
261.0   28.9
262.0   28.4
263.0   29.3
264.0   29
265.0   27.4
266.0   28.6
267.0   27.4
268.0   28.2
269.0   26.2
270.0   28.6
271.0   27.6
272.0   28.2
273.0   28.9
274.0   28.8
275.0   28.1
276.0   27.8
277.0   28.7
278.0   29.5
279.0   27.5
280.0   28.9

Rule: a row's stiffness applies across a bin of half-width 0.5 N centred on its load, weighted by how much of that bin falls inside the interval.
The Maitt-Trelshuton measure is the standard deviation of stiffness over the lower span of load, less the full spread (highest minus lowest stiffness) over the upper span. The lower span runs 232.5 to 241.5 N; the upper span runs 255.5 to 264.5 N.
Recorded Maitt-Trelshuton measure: -1.9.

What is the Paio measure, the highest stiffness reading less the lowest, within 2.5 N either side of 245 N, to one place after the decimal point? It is 4.0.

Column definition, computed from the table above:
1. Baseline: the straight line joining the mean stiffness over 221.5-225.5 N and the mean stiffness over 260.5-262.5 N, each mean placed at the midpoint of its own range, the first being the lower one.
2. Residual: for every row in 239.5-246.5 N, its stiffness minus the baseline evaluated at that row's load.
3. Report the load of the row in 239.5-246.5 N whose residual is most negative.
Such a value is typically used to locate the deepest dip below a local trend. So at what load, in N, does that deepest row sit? 246.0 N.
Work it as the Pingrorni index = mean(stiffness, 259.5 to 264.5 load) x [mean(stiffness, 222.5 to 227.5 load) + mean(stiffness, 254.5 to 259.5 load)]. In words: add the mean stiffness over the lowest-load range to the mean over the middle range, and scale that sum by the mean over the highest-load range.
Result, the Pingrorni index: 1778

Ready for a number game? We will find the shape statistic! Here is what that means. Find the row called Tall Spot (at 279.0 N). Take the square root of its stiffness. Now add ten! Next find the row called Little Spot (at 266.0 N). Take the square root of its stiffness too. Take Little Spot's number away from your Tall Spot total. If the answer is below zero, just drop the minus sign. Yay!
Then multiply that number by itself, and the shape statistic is 98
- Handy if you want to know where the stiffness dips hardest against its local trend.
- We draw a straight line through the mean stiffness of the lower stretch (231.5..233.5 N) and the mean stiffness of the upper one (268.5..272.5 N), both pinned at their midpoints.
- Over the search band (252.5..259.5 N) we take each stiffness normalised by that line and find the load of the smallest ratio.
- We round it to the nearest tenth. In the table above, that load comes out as 256.0 N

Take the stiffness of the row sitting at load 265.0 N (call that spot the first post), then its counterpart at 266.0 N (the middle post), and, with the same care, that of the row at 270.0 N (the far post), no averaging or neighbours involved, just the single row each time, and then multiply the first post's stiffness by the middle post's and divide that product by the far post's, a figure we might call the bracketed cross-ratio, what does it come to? 27.4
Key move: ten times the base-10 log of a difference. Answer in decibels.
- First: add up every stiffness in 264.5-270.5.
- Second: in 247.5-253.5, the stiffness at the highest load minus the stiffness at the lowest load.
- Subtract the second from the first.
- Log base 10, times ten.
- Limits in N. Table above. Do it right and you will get 22.3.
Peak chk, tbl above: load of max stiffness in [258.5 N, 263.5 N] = 263.0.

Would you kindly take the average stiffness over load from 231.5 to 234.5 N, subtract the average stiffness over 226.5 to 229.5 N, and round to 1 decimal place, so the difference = -1.7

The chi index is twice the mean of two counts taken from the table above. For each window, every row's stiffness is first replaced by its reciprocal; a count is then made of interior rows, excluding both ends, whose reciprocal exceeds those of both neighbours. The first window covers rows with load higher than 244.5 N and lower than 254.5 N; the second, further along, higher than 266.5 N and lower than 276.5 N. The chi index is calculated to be 5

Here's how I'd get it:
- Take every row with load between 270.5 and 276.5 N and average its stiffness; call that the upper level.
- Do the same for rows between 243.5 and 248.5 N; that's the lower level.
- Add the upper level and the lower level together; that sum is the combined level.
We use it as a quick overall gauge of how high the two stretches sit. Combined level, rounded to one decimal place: 59.4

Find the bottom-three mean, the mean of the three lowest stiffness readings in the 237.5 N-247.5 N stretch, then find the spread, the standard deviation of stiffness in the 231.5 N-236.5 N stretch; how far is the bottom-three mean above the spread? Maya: 30.2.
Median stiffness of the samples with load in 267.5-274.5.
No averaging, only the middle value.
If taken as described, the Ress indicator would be 28.2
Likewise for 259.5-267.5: 28.5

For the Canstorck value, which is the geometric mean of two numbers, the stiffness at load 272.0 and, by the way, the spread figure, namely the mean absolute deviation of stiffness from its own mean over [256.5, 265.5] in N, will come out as 4.5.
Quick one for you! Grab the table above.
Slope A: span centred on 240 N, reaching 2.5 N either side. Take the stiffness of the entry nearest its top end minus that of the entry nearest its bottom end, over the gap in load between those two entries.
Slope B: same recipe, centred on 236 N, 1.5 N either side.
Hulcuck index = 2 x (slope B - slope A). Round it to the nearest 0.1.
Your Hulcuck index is 1.9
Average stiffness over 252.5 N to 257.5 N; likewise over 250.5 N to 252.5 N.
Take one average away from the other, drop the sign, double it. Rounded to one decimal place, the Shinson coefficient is 2.2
